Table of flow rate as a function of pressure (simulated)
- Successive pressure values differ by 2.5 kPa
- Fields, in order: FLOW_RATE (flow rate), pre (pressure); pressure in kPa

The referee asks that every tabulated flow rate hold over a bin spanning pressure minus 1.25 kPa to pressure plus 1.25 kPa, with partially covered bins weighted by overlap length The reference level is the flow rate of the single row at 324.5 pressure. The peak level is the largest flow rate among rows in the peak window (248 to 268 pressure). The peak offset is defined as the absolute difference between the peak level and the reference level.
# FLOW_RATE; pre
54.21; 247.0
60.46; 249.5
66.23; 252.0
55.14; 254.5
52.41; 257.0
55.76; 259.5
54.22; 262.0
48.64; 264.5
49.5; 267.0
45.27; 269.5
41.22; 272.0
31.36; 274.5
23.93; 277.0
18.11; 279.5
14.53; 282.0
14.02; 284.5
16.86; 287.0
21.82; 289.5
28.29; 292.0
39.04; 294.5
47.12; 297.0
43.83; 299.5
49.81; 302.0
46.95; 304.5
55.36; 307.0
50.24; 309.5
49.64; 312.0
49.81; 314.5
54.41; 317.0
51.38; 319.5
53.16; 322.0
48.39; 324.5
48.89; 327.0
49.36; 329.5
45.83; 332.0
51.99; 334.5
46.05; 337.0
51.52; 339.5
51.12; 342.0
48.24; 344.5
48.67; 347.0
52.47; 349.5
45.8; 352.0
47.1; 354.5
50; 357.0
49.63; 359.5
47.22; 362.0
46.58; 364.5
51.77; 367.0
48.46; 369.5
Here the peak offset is 18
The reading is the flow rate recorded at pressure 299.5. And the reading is 43.83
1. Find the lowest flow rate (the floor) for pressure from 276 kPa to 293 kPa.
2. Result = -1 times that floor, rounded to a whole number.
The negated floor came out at -14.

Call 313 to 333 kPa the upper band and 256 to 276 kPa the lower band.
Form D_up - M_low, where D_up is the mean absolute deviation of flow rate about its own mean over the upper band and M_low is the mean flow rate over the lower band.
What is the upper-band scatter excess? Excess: -45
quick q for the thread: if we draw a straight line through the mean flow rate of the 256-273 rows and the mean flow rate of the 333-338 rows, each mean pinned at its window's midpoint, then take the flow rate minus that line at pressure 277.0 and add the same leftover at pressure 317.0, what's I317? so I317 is -20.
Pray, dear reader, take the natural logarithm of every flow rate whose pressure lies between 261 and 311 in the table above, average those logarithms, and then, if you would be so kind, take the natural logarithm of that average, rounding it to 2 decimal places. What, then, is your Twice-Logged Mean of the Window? 1.26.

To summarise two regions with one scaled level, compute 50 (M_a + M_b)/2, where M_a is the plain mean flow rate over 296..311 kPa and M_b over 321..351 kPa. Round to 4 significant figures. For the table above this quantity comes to 2463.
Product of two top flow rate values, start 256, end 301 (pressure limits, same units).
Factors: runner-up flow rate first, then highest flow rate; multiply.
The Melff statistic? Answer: 3023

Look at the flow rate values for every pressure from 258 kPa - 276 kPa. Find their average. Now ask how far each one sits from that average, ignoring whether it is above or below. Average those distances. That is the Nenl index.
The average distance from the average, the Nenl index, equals 6.2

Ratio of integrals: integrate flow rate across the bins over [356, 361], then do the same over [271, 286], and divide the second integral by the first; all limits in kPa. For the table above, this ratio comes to 1.4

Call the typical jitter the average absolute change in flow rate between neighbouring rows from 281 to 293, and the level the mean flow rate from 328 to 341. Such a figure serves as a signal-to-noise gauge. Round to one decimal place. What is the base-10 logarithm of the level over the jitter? 1.1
